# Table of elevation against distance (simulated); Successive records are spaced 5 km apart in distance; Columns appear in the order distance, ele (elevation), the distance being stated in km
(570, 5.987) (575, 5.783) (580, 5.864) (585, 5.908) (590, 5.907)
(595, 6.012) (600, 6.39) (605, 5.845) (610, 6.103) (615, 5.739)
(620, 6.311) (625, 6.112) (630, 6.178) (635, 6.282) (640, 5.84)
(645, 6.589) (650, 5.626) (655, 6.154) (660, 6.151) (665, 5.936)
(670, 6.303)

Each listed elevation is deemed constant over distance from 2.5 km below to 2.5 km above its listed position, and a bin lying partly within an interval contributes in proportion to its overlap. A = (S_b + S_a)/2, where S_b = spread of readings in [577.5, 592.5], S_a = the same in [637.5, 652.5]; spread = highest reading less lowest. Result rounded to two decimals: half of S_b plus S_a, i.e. 0.50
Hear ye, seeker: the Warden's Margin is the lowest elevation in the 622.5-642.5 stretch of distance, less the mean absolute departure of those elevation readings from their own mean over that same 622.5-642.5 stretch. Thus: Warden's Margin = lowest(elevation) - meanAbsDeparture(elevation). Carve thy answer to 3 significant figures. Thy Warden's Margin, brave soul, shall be 5.71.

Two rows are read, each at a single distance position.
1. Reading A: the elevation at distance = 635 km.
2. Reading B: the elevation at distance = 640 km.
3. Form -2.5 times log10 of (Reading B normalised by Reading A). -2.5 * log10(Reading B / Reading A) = 0.079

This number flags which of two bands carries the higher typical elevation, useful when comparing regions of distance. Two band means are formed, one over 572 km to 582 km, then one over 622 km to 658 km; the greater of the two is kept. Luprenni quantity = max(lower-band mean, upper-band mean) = 6.11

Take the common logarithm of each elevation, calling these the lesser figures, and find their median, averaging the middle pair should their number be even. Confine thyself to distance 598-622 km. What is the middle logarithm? 0.786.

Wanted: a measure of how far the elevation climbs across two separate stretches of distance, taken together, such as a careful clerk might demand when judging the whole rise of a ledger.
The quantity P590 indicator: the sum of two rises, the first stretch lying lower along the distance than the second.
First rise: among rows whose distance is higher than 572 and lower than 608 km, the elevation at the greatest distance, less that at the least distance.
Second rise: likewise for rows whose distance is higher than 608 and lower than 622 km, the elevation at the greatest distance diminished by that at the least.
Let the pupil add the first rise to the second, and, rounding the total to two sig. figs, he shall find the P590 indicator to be 0.27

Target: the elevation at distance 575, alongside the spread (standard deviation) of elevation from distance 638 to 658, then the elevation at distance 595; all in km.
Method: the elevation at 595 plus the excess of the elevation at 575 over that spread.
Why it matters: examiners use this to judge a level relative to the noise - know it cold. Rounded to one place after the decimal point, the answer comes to 11.4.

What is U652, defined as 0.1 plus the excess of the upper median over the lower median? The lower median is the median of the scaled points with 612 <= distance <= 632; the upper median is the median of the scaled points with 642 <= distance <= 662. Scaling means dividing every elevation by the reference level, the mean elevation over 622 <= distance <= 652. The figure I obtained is 0.101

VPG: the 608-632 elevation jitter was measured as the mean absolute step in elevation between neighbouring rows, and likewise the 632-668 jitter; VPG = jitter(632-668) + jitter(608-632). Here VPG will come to 0.78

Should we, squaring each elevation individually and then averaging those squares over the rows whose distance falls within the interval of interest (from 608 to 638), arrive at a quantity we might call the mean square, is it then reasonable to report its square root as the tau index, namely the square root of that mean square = 6.12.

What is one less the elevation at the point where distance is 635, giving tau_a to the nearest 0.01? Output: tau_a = -5.28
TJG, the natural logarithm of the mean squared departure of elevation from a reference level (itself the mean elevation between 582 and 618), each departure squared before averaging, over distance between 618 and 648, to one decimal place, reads -2.3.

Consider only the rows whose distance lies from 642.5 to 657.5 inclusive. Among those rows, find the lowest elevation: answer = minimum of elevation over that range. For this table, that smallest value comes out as 5.626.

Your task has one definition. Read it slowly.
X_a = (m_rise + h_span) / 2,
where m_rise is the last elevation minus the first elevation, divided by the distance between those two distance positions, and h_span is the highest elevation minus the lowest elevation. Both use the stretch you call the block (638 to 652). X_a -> 0.47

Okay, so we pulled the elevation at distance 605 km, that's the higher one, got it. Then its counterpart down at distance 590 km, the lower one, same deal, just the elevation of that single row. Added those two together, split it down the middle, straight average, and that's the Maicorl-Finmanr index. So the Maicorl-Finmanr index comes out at 5.88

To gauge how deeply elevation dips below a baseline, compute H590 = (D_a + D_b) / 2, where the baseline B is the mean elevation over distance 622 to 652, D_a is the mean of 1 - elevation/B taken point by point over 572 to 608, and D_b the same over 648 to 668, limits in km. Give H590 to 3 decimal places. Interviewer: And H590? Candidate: 0.023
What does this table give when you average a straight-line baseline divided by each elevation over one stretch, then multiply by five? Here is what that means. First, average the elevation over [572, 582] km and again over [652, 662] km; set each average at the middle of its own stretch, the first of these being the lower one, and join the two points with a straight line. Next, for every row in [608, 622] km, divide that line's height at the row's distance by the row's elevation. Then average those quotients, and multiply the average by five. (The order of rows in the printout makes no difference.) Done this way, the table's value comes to 4.95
